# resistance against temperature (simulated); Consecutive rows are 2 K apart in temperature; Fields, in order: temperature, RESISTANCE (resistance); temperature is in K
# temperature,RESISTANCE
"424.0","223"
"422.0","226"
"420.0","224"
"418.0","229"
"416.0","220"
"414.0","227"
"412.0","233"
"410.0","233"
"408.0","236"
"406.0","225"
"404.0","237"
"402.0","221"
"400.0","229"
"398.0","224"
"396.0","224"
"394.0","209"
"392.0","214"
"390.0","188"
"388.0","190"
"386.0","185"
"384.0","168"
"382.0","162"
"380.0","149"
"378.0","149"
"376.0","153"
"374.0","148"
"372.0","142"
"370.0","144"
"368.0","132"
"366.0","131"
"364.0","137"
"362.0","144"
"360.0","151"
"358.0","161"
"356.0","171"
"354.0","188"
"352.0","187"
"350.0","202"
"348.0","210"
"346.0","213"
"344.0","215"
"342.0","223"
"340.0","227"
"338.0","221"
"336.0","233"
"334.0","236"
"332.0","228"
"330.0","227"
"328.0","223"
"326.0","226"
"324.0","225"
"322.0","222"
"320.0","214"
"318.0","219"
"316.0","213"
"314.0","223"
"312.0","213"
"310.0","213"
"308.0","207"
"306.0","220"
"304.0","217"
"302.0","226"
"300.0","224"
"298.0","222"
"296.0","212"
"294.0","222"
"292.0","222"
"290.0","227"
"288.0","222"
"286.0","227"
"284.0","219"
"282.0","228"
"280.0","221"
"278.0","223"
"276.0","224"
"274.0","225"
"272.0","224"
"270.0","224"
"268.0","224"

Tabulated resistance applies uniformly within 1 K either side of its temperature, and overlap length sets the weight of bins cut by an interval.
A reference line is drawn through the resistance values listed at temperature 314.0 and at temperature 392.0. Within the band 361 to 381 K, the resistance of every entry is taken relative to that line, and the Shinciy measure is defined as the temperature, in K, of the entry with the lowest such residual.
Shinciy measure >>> 366.0 K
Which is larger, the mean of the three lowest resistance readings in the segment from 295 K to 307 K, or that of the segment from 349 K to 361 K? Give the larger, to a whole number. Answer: 216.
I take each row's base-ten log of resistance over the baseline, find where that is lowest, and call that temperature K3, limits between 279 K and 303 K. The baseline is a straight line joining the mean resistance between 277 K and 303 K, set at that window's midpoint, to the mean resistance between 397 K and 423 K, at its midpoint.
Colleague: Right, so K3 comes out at 296.0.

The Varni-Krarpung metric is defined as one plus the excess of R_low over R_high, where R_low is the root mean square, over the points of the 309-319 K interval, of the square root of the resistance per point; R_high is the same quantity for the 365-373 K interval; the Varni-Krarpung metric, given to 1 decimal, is 4.0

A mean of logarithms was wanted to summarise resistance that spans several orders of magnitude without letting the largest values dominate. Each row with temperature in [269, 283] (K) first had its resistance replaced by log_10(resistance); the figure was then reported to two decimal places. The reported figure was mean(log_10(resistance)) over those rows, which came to 2.35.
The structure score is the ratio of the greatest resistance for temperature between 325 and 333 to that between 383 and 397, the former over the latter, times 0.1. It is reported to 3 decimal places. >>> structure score 0.102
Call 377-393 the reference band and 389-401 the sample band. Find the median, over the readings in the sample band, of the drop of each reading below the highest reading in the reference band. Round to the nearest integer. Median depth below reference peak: -5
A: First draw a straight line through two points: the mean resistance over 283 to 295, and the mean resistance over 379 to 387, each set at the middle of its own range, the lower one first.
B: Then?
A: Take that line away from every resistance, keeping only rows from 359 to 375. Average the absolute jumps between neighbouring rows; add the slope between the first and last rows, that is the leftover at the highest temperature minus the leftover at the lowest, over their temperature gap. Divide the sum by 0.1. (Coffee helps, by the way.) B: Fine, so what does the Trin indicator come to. 61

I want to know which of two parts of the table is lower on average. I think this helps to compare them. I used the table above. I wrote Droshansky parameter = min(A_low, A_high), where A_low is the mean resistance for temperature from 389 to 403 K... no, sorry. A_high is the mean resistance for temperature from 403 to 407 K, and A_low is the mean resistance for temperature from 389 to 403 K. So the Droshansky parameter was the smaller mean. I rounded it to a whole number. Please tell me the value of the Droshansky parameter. 216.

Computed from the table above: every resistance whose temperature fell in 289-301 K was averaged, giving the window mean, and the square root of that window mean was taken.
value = 14.9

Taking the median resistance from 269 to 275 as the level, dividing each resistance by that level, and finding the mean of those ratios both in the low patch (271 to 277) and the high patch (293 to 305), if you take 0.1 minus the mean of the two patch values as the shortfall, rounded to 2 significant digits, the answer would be -0.89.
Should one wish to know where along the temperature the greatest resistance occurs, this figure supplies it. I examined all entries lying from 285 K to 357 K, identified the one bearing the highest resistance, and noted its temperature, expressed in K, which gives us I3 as 334.0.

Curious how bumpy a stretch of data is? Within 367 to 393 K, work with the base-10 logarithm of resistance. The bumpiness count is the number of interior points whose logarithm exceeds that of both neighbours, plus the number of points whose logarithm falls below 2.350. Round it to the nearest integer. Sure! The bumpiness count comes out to 16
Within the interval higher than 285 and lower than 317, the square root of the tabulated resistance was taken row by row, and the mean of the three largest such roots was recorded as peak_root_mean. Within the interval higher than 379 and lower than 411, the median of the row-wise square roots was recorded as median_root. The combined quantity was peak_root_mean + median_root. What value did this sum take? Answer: 29.8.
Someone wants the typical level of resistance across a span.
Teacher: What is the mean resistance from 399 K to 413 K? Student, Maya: 231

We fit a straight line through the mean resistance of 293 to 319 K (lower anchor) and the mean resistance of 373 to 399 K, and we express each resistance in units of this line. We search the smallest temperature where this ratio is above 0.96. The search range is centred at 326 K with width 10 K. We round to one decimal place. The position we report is 322.0 K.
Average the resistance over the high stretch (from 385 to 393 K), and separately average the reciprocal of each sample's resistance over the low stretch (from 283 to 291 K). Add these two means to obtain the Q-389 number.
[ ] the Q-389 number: 194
